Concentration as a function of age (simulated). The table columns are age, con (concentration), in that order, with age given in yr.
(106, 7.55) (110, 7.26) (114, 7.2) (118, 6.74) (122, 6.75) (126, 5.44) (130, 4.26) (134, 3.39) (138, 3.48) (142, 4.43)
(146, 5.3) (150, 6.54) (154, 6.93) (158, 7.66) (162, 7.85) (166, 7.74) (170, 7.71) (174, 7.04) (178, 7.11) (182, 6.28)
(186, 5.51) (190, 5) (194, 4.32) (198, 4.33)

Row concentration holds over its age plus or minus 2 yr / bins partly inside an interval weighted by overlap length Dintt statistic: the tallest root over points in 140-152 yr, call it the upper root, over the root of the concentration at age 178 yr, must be 1.0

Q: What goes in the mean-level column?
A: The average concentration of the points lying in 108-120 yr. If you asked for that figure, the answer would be 7.1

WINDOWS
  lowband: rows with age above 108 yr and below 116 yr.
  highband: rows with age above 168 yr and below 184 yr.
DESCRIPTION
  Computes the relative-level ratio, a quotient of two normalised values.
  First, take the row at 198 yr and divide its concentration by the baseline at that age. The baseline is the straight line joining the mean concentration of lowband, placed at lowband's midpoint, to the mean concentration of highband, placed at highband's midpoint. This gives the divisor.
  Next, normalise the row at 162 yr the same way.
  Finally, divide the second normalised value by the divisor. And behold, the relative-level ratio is 1.8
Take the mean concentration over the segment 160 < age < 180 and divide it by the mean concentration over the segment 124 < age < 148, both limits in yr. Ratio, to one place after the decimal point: 1.7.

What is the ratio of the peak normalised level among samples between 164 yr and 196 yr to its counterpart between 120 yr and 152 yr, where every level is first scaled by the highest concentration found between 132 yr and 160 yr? 1.15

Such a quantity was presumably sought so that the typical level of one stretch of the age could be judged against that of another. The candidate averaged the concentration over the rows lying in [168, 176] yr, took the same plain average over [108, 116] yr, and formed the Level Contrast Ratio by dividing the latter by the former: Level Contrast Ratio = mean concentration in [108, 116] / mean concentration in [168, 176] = 1.0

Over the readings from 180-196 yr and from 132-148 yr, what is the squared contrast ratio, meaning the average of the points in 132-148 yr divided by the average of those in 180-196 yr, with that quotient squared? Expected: 0.6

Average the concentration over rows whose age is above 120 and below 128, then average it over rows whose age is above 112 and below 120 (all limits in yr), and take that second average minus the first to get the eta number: 1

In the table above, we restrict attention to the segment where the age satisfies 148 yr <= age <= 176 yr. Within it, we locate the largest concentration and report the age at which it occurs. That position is 162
